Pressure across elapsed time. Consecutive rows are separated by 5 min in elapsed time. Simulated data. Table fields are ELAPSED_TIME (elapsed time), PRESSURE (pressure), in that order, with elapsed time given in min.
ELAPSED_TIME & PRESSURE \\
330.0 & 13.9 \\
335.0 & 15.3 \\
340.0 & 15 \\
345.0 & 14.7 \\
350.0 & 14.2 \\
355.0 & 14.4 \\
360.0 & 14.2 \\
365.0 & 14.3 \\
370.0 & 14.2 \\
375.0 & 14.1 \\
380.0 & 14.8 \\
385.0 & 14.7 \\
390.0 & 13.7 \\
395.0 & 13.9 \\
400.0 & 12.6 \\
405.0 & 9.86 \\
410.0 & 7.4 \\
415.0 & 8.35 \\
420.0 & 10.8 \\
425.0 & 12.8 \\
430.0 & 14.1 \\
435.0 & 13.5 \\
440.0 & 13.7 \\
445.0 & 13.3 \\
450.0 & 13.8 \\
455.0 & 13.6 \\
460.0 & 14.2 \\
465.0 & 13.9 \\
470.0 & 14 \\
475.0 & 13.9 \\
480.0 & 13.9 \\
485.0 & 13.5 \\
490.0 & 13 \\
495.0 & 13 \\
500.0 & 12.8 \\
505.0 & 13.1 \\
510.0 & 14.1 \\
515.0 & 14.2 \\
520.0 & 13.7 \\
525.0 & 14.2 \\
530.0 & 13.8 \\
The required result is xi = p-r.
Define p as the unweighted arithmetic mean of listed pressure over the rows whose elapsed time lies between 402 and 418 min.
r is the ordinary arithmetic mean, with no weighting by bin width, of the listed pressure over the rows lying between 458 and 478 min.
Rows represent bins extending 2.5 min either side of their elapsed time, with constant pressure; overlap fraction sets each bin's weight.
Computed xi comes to -5.5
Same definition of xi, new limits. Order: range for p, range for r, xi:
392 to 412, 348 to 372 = -3.3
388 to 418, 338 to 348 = -3.9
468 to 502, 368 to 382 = -0.9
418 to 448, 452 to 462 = -0.9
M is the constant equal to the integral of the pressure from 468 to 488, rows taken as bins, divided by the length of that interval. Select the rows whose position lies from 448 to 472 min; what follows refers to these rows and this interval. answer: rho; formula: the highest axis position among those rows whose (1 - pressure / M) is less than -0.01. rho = 470.0 min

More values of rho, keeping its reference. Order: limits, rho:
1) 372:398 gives 385.0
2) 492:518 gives 515.0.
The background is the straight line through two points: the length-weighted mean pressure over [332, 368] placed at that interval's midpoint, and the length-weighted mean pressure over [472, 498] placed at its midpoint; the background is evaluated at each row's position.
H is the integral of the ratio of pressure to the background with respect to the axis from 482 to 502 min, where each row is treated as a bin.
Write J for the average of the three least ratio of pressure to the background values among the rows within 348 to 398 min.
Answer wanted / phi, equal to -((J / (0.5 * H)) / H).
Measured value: -0.0051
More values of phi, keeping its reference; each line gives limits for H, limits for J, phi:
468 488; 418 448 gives -0.0042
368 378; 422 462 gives -0.0196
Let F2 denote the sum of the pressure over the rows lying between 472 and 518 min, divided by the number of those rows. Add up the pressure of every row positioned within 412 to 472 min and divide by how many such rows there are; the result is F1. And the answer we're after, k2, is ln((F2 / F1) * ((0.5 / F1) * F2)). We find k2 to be -0.62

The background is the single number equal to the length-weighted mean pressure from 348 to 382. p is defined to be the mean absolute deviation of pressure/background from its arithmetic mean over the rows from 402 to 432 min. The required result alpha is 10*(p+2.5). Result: 26.4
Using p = 0.14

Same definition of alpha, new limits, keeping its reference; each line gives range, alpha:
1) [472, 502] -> 25.3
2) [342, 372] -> 25.1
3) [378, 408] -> 25.9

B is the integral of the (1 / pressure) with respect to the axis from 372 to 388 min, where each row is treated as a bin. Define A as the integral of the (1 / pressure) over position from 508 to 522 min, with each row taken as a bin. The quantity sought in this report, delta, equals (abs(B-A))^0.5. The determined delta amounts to 0.3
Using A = 1.00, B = 1.1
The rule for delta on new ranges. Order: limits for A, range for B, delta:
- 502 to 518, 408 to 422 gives 0.7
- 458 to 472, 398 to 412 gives 0.7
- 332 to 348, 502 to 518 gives 0.3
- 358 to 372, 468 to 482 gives 0.1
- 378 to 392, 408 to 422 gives 0.8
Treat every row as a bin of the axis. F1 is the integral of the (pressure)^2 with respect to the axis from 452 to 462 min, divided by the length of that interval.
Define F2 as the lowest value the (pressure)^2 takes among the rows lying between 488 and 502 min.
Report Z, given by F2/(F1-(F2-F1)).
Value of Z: 0.74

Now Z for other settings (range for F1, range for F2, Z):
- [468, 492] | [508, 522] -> 1.01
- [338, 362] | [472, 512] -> 0.64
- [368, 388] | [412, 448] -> 0.20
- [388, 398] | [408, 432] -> 0.17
